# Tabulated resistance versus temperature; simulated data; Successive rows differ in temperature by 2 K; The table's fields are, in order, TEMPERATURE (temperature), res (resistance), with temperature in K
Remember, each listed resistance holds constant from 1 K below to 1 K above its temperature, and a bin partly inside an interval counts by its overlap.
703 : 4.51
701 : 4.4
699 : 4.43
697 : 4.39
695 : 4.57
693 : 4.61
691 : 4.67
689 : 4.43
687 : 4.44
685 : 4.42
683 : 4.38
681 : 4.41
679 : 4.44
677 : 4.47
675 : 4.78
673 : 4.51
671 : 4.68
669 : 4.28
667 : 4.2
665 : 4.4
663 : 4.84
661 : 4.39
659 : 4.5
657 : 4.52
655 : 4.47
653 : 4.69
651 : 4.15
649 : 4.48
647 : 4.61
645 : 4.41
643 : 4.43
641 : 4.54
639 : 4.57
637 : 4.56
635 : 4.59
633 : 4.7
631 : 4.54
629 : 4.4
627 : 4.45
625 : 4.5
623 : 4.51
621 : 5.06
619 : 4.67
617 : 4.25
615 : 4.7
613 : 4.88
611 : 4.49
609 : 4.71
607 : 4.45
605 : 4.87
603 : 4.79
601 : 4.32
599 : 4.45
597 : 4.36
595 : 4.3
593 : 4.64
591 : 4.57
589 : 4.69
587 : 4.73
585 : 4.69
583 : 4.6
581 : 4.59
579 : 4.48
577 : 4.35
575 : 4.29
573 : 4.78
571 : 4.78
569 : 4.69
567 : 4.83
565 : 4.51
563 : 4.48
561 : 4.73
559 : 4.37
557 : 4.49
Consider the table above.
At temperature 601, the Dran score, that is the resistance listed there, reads 4.32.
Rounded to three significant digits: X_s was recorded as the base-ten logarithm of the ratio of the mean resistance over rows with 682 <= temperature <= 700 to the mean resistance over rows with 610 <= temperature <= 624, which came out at -0.0161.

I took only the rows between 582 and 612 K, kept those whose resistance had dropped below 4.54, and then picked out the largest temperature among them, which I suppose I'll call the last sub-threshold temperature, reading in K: 611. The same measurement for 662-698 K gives 697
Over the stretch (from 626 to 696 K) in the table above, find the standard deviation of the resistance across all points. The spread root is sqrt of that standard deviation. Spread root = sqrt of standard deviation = 0.38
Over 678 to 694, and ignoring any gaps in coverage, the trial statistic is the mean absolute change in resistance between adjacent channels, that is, 0.06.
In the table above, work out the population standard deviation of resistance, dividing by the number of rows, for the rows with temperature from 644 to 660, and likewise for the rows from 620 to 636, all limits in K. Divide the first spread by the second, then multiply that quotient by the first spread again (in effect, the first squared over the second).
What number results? 0.11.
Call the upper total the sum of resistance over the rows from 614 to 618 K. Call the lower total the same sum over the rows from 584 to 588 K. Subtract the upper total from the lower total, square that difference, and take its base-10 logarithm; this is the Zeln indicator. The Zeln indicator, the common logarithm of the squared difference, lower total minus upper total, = -0.66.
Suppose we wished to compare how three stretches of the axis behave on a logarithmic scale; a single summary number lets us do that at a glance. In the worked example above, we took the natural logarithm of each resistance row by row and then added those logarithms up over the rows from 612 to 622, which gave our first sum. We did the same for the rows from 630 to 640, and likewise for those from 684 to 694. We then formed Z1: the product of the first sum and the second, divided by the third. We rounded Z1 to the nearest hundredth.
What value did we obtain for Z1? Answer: 7.83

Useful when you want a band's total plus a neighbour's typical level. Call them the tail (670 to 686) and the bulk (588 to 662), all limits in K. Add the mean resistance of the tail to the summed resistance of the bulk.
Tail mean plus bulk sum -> 173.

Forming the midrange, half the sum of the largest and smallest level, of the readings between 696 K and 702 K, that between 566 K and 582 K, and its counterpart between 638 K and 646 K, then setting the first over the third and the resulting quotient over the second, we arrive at 0.215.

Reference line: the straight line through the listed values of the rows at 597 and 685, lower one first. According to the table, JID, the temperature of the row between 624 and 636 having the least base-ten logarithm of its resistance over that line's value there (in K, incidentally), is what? 629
